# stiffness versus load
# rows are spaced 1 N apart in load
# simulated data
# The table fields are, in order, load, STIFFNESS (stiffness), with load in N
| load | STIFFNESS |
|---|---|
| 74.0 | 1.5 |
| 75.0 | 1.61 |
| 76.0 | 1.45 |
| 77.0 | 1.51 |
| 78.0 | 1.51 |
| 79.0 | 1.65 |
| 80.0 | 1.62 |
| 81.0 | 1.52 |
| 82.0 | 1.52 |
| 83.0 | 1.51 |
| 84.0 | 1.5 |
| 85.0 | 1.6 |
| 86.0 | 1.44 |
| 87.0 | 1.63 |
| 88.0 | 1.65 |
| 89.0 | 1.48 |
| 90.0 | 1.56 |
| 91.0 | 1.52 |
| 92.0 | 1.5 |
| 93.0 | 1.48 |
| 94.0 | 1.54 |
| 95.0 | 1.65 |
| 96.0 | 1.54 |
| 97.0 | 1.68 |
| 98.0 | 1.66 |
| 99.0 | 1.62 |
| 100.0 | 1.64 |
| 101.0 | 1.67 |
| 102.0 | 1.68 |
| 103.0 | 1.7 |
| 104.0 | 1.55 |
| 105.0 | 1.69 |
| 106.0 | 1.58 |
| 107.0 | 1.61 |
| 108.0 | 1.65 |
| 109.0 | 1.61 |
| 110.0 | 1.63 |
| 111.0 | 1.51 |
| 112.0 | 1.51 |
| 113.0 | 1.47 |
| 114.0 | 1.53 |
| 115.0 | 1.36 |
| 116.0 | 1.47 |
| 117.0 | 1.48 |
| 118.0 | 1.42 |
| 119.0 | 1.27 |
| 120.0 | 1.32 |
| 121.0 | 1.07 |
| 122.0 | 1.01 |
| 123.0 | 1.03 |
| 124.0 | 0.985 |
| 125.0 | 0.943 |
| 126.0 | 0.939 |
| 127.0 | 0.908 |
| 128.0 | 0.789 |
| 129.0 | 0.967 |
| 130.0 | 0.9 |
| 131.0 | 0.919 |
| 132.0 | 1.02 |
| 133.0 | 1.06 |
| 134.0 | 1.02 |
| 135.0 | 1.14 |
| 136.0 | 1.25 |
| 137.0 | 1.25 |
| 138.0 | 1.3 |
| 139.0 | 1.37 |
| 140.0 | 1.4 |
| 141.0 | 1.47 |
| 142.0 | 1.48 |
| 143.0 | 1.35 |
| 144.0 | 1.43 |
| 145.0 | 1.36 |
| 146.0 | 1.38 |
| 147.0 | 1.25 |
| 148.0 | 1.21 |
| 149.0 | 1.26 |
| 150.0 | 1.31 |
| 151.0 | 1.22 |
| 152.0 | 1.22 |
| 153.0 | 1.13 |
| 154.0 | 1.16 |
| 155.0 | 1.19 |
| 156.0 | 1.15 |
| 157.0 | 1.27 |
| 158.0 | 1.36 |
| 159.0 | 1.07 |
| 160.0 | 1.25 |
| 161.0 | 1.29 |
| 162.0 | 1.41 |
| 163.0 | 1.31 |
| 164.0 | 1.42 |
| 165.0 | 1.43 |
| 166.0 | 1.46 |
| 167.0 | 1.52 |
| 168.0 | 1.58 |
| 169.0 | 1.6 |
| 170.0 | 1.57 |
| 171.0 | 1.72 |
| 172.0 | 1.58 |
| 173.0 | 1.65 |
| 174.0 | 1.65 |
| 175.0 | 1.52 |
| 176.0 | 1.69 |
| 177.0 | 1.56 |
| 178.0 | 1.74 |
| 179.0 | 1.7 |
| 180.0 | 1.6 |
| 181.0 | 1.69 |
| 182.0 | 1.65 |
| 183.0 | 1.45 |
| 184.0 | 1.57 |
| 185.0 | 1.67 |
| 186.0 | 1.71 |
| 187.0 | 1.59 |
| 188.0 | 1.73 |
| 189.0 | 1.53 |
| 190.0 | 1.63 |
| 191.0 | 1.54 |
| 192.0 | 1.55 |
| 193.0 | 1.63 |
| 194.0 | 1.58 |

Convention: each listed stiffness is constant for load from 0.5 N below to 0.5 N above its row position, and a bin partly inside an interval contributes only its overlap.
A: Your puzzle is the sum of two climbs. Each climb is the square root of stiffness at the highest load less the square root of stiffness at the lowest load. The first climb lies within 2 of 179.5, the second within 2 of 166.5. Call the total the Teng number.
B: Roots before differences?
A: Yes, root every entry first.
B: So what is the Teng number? 0.04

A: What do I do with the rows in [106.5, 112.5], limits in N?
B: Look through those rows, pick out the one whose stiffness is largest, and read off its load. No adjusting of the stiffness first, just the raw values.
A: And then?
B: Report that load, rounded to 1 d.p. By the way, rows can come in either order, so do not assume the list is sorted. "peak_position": 108.0 N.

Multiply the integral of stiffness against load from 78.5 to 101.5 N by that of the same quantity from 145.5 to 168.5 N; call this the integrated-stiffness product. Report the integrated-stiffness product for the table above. 1080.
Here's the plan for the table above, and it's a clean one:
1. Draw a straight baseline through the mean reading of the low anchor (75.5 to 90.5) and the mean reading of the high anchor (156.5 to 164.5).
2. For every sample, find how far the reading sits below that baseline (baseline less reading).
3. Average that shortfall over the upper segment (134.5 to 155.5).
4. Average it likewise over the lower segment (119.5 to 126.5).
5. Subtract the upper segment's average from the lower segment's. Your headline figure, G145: 0.32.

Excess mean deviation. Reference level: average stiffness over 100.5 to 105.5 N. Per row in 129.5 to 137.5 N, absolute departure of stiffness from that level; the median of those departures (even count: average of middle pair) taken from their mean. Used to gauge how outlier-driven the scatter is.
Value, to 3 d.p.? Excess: -0.030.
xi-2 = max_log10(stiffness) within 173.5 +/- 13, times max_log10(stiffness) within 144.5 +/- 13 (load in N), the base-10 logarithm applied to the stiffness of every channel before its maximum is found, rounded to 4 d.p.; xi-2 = 0.0410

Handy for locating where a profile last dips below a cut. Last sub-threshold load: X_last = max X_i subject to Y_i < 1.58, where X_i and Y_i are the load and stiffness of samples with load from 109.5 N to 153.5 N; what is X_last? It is 153.0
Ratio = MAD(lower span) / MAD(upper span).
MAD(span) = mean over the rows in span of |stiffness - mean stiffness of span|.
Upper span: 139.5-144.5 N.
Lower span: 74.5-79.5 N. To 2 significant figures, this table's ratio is 1.6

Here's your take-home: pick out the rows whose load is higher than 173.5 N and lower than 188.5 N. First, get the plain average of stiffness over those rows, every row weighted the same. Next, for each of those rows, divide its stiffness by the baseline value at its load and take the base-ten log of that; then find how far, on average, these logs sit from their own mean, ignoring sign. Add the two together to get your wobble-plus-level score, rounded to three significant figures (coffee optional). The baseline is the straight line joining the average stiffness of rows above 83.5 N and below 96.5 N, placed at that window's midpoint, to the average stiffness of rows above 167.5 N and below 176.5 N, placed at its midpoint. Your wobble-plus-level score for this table 1.65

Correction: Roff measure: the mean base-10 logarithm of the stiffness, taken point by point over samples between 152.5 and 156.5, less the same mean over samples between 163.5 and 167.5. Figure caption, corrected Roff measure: -0.10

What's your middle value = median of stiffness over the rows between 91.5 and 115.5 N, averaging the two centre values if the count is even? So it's 1.61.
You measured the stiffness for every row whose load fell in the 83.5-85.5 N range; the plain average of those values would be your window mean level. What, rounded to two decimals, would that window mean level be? 1.55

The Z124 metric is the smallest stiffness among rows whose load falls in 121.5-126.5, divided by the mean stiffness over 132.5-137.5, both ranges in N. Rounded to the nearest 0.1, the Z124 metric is 0.8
